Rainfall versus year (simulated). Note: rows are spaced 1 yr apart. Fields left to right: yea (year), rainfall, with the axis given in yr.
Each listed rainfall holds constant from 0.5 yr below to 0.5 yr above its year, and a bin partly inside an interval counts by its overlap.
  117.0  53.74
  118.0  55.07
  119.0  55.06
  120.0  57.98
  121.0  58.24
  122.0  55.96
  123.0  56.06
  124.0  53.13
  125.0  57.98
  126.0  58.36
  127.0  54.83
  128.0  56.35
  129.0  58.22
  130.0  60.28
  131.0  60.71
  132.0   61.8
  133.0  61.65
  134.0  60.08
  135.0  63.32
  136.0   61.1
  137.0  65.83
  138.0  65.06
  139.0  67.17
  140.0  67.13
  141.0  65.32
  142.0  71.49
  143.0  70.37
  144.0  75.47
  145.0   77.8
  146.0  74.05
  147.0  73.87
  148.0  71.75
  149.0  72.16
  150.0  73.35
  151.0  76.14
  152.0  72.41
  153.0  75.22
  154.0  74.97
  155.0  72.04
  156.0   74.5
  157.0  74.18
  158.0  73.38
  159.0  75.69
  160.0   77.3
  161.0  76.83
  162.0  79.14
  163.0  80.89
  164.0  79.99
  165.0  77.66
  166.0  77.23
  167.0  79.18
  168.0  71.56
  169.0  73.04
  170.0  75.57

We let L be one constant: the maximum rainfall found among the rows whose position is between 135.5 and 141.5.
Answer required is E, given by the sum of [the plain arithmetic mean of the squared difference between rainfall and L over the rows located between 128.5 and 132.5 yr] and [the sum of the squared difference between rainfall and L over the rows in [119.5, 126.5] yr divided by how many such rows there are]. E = 160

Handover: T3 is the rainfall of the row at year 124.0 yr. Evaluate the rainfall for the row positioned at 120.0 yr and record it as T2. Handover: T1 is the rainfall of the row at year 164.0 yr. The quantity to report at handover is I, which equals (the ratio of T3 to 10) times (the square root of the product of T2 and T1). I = 362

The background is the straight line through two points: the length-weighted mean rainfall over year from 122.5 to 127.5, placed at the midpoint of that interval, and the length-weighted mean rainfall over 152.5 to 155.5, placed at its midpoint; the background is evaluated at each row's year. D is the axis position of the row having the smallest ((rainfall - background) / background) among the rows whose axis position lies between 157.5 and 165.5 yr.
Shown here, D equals 158.0 yr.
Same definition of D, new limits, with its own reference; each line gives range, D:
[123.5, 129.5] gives 127.0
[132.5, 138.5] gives 136.0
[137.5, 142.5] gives 141.0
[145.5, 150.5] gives 149.0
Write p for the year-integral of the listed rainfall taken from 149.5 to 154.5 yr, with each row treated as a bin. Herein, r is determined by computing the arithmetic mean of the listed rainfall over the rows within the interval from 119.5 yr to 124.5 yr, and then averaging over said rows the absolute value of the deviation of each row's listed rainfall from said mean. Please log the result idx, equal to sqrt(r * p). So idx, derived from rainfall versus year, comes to 23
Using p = 372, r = 1.5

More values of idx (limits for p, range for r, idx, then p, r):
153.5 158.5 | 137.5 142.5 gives 25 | 369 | 1.7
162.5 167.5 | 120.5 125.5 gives 24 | 395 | 1.5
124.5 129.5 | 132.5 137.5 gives 22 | 286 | 1.7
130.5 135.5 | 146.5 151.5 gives 20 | 308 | 1.2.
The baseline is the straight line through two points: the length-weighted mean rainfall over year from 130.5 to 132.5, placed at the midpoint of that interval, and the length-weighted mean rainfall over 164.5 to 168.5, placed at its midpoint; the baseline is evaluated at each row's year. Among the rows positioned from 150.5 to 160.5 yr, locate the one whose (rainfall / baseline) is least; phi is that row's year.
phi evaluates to 155.0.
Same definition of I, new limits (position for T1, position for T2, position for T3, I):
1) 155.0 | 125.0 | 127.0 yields 354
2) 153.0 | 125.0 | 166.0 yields 510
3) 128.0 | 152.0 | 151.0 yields 486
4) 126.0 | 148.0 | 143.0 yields 455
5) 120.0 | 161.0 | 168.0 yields 478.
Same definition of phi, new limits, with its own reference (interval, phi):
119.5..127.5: 124.0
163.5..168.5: 168.0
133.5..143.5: 134.0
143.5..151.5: 149.0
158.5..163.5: 159.0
